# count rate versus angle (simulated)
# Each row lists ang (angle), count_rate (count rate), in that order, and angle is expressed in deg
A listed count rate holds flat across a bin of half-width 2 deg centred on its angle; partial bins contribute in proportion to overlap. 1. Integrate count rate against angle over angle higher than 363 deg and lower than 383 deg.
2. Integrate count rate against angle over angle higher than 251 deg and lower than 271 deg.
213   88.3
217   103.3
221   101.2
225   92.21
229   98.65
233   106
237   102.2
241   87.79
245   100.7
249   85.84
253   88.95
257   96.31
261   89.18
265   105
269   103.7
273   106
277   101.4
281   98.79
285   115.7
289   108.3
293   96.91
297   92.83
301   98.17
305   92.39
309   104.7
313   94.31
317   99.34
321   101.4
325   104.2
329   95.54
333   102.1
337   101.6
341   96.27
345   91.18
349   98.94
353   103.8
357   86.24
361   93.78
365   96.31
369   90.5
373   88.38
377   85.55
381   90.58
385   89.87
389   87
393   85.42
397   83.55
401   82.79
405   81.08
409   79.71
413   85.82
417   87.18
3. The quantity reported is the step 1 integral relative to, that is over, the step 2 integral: 0.93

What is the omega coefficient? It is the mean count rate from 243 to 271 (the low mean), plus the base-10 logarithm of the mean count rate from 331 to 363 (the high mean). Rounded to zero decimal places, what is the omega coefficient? 98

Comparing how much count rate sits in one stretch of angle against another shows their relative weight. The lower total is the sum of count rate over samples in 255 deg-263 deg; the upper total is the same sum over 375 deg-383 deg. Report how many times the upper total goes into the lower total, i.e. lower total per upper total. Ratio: 1.1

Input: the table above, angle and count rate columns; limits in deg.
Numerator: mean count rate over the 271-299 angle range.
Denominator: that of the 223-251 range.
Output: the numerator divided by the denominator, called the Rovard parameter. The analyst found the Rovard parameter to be 1.07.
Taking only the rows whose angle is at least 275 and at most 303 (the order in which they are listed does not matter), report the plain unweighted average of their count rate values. 102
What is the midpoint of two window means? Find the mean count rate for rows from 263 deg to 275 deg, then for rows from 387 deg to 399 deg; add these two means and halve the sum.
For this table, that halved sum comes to 95.1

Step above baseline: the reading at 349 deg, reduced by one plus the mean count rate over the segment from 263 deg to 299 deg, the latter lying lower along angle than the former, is -5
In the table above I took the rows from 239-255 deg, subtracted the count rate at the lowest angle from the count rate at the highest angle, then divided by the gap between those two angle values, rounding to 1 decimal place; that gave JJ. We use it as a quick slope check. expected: 0.1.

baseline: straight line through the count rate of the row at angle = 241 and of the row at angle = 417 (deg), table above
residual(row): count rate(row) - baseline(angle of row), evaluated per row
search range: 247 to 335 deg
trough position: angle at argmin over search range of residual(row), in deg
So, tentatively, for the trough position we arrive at 249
